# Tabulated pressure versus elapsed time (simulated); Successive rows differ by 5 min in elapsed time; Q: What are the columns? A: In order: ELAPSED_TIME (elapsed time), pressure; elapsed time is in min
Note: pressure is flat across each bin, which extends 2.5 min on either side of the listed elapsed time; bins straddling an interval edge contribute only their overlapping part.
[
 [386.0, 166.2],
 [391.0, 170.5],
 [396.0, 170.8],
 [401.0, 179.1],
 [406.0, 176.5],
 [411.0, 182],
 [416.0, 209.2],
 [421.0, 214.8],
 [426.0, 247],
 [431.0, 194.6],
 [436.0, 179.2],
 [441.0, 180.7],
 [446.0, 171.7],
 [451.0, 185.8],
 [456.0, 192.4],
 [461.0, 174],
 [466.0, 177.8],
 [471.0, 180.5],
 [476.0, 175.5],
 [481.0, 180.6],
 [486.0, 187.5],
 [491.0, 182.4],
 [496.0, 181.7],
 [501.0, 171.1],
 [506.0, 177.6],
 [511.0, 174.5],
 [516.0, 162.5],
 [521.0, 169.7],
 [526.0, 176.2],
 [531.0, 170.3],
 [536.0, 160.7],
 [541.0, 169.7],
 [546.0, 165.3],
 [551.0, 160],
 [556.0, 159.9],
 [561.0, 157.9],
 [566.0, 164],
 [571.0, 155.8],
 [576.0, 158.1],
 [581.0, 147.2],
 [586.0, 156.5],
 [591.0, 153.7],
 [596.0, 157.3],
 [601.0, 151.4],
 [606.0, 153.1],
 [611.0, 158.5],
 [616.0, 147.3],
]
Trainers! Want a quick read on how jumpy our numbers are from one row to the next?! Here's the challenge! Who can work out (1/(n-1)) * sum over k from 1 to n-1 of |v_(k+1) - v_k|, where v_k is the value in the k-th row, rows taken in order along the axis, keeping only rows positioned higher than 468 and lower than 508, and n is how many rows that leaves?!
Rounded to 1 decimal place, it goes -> 5.7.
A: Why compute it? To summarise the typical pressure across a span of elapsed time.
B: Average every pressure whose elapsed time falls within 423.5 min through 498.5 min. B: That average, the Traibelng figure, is 186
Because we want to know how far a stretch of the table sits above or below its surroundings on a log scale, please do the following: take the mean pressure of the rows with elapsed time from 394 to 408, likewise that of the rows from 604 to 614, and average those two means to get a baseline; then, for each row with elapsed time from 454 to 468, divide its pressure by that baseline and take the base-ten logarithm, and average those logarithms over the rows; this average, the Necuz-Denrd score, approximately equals 0.039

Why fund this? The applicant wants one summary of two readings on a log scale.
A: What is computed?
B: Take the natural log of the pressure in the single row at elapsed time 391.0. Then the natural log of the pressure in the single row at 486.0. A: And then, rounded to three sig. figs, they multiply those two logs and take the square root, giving 5.19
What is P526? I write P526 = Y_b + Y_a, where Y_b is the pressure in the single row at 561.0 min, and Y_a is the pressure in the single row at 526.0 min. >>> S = 334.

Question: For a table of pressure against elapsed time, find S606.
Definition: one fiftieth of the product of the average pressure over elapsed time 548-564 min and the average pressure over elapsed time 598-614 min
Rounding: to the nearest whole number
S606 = 492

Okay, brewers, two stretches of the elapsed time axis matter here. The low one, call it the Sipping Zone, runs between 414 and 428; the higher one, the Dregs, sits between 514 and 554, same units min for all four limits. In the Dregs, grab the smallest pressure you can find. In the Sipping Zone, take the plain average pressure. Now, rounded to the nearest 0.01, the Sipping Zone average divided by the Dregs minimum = 1.40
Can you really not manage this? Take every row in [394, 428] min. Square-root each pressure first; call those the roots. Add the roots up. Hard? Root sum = 98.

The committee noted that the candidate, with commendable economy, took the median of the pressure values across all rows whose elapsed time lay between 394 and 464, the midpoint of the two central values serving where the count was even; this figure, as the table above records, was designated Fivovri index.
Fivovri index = 181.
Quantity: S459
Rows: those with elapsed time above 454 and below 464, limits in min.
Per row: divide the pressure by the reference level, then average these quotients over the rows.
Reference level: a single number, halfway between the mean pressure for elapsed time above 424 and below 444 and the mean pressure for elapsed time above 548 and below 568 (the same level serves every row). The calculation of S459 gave 1.02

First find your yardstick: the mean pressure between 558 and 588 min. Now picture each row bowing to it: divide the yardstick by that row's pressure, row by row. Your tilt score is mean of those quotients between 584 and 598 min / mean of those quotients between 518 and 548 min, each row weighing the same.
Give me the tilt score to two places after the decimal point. 1.08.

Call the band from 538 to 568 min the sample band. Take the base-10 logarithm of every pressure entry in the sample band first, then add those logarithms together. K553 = 13.3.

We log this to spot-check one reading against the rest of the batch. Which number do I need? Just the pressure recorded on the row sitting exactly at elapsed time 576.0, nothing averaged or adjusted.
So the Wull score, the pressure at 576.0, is 158.1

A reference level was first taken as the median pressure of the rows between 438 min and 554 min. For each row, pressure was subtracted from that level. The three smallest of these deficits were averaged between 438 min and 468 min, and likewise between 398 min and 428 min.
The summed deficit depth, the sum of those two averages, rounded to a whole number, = -59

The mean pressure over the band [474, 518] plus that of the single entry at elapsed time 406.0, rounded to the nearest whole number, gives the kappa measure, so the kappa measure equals 354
